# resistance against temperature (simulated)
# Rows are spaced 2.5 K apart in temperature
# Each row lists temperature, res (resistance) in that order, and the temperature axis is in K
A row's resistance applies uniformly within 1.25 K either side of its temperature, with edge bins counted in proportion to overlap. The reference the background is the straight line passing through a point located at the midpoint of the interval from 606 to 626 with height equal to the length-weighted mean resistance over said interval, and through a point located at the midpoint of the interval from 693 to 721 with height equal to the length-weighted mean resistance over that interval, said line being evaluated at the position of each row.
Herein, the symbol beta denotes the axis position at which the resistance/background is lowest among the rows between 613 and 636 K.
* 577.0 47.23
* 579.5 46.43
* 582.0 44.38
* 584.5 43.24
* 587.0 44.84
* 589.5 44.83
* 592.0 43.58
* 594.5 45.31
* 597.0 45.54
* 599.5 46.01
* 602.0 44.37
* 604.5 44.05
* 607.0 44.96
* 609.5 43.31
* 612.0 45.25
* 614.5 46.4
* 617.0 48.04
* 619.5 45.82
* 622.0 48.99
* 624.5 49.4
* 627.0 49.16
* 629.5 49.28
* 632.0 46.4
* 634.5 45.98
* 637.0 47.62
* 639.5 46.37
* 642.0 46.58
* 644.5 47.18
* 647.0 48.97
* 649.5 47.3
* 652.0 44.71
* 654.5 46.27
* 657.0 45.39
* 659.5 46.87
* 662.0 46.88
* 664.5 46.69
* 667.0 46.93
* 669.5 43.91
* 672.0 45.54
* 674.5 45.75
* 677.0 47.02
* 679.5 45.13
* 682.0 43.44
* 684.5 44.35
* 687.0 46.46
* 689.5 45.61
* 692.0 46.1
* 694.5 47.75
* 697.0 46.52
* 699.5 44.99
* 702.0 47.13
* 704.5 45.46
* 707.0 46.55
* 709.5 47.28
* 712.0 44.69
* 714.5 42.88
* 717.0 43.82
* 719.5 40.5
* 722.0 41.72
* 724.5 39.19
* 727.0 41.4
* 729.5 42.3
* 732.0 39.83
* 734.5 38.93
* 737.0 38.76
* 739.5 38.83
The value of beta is 619.5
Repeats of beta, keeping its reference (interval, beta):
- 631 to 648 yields 634.5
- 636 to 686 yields 682.0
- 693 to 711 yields 699.5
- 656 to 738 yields 737.0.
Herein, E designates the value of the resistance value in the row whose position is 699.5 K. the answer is 44.99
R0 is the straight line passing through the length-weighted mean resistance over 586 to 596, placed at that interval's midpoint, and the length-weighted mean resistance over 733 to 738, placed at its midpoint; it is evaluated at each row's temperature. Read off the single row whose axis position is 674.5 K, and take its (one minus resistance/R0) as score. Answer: -0.107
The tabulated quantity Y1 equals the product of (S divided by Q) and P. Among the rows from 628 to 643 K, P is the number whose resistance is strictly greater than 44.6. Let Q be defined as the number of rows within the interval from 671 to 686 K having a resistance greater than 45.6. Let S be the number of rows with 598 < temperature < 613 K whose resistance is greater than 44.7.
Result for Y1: 9.0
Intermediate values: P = 6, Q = 2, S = 3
